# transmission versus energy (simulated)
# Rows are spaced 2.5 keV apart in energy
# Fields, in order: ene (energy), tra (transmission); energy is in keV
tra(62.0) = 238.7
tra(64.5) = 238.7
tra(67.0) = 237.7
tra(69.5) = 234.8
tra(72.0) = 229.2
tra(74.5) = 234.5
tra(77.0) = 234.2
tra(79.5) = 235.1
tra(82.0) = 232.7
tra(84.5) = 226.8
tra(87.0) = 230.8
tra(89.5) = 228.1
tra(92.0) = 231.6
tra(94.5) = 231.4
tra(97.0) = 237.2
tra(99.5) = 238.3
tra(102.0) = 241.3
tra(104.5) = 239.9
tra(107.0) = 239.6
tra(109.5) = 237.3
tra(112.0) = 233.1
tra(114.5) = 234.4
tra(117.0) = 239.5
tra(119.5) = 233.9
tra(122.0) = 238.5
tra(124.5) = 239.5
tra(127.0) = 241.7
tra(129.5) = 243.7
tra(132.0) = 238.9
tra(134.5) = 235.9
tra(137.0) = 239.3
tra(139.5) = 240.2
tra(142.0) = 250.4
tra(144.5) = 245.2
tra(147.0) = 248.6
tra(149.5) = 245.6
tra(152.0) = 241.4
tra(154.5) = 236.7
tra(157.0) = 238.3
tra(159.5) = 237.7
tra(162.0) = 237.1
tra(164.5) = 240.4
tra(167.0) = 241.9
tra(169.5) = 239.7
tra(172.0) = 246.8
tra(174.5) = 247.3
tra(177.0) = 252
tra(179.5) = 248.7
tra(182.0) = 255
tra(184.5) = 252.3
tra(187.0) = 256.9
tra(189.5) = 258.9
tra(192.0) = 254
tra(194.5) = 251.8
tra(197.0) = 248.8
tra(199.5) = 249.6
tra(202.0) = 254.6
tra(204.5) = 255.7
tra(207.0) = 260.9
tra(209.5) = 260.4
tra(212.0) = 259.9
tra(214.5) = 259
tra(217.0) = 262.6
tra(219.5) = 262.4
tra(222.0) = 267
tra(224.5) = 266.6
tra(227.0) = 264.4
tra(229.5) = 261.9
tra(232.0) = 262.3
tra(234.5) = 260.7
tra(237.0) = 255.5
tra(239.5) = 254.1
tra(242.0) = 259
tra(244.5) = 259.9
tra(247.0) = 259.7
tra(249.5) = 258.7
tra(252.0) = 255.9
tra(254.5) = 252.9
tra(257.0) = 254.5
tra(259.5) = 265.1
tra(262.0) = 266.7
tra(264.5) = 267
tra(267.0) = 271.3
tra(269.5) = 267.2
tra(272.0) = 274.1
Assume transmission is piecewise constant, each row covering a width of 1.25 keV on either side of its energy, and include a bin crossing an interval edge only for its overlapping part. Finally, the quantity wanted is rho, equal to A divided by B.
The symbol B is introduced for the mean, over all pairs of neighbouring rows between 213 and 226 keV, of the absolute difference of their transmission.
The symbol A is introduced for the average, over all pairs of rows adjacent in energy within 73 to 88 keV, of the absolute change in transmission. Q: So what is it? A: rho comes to 1.23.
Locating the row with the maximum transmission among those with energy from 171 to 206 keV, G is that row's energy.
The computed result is 189.5 keV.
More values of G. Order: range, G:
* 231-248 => 232.0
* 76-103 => 102.0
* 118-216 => 207.0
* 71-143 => 142.0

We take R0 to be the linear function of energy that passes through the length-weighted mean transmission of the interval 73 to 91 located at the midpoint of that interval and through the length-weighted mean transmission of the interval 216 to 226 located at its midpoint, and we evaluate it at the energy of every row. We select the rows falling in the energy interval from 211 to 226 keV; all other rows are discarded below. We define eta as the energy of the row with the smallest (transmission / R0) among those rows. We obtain 214.5 keV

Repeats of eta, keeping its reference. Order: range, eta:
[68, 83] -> 72.0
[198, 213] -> 199.5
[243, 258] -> 254.5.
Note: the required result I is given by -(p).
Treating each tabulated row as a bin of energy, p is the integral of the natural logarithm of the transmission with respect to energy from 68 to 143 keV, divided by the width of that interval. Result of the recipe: -5.47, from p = 5.47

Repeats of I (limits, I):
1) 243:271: -5.57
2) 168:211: -5.53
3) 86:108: -5.46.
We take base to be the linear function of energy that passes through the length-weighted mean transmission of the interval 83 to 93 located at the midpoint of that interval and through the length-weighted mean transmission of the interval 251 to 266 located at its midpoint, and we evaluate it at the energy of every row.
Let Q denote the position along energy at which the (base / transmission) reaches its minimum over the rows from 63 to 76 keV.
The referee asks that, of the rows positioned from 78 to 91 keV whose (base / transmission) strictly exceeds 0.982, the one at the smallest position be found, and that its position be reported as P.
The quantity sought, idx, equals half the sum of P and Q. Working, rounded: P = 84.5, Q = 64.5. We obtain 74.5 keV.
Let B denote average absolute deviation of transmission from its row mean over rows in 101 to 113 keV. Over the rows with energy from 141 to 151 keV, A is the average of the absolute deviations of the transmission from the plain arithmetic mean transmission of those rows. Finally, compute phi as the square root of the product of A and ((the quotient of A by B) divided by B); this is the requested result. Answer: 0.8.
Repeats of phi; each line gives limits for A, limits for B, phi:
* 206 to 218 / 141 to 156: 0.3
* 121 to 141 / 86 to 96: 1.4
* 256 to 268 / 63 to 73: 1.3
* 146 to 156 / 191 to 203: 2.0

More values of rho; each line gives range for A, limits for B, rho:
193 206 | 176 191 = 0.65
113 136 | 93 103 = 1.07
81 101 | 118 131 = 1.35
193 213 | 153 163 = 2.46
